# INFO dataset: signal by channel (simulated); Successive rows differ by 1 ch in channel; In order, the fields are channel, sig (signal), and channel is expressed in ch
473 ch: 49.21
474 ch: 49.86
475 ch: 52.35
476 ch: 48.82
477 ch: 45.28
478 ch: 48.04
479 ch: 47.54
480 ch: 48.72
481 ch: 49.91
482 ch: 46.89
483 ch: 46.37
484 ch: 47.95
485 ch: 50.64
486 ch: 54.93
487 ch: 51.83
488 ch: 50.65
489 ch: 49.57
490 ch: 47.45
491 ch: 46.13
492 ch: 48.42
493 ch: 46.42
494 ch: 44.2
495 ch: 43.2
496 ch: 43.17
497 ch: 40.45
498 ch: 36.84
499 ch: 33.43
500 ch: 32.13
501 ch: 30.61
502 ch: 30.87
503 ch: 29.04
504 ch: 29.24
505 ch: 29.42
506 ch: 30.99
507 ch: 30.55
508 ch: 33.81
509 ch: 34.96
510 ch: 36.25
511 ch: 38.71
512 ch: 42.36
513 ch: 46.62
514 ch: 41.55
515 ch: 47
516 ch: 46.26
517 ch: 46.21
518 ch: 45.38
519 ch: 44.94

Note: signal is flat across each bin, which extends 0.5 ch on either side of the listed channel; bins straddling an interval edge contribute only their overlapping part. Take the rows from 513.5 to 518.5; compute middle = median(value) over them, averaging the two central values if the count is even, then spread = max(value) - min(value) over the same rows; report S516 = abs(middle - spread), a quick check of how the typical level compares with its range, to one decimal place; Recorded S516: 40.8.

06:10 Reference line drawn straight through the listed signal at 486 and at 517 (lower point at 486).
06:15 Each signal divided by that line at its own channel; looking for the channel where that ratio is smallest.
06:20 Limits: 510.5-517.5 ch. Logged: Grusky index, 511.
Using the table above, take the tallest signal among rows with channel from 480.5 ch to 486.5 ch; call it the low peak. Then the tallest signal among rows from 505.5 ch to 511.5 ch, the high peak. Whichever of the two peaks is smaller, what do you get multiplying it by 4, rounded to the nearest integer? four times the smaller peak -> 155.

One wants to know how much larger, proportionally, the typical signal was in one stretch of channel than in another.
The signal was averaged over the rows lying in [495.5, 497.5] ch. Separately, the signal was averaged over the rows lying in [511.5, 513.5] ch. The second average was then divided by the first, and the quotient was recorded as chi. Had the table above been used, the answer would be 1.06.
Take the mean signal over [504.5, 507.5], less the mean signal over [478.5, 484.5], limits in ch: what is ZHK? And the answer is -18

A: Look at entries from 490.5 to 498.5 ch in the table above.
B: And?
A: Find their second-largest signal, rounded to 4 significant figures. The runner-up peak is 46.42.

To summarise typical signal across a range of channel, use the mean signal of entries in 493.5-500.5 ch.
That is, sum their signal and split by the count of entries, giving 39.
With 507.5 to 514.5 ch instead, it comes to 39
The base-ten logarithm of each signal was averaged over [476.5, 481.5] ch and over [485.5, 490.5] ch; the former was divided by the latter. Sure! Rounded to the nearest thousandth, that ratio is 0.985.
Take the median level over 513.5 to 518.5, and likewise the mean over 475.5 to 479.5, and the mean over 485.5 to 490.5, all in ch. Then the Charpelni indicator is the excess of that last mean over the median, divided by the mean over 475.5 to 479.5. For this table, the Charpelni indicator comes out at 0.10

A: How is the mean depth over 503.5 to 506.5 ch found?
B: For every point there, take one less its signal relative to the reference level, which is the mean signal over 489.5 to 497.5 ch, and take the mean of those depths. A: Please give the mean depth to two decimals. 0.33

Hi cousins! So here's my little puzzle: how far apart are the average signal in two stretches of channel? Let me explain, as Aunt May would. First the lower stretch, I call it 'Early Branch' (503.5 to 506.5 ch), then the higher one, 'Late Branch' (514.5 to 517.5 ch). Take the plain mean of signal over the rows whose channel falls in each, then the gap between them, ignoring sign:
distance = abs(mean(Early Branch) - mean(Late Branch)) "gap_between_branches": 17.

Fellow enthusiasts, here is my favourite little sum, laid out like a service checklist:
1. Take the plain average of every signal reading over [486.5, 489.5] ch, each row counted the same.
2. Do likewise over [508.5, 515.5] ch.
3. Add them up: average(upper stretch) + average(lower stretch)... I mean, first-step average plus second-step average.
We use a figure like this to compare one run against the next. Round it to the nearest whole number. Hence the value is 92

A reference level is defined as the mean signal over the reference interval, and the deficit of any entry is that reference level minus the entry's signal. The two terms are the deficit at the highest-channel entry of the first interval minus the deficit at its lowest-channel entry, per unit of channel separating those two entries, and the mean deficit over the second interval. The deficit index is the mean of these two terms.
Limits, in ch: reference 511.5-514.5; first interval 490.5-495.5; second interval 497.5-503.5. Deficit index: 6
